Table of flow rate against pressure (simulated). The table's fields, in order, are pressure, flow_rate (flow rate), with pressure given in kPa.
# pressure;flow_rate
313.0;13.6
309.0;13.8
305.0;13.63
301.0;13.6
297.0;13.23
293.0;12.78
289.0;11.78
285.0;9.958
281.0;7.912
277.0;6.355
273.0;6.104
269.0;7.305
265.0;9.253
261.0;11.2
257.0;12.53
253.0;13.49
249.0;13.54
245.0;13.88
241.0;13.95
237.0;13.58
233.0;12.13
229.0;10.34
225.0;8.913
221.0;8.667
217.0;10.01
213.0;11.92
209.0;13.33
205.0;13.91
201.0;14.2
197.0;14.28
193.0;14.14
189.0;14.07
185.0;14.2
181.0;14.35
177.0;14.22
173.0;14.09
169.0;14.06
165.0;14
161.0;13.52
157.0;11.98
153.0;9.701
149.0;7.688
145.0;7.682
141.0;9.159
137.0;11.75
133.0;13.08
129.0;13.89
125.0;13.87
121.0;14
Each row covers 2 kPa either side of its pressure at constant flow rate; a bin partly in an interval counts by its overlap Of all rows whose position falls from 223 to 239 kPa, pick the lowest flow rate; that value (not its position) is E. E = 8.913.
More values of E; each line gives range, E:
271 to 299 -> 6.104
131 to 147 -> 7.682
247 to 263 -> 11.2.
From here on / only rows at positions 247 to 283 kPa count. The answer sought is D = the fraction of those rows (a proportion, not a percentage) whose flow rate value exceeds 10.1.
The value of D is 0.4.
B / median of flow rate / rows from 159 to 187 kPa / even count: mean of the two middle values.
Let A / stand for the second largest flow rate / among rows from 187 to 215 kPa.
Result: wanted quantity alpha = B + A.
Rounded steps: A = 14.2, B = 14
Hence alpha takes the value 28.3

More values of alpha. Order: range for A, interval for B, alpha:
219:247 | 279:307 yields 26.7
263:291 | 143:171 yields 21.9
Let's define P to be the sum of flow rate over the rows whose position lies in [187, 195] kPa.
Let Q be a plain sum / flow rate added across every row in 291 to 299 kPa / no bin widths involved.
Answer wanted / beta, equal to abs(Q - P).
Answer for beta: 2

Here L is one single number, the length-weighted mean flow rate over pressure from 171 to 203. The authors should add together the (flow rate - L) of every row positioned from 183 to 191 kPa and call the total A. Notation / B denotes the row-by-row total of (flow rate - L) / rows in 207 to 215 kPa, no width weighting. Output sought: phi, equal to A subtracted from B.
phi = -3.0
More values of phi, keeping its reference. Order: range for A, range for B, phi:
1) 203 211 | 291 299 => -1.2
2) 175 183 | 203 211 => -1.3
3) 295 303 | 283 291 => -5.1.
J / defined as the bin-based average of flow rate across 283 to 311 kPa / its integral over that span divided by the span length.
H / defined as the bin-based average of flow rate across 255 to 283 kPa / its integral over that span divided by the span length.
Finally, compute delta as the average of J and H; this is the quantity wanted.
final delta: 10.7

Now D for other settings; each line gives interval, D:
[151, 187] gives 0.9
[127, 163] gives 0.6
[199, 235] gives 0.7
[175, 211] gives 1.0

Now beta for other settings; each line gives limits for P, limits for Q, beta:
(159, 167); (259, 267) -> 7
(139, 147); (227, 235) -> 6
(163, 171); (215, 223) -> 9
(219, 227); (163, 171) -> 10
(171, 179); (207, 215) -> 3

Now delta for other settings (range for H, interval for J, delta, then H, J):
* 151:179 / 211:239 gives 11.9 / 13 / 10.8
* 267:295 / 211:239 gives 9.8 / 9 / 10.8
